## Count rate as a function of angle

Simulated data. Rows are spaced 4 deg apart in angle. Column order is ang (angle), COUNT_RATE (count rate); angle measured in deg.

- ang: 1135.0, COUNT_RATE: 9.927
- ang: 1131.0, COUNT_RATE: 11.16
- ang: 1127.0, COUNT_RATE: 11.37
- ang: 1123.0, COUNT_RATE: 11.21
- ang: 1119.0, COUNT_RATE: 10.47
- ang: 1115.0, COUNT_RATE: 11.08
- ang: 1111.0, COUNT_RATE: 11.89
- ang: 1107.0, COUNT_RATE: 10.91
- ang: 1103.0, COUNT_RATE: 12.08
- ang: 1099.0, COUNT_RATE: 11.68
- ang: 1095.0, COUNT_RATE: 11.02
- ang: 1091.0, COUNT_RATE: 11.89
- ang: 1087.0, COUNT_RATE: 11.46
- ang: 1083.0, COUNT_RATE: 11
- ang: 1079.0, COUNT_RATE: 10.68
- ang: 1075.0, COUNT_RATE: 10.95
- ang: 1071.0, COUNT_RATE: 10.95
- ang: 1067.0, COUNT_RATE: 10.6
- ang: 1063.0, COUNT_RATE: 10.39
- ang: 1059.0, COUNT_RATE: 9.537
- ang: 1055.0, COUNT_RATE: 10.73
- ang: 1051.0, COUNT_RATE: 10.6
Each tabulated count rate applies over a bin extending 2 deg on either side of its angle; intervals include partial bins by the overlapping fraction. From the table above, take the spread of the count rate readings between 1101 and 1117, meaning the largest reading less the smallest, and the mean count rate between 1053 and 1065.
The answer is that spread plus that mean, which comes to 11.39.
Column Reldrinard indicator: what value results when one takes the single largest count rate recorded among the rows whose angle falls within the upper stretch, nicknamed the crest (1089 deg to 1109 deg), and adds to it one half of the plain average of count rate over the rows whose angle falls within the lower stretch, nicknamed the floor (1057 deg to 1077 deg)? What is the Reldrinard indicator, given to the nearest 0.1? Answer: 17.3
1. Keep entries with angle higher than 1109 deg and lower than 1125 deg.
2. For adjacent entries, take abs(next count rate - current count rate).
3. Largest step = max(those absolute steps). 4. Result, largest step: 0.81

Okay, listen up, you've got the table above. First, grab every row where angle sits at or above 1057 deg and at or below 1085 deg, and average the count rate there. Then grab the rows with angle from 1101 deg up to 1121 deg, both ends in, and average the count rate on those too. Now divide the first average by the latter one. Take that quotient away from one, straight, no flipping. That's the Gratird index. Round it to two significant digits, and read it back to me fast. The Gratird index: 0.062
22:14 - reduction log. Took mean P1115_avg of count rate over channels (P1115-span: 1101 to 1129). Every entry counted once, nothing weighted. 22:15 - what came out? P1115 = 11.3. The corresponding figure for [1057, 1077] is 10.5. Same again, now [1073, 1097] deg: 11.2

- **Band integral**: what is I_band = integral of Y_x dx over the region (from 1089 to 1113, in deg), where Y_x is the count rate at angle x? 278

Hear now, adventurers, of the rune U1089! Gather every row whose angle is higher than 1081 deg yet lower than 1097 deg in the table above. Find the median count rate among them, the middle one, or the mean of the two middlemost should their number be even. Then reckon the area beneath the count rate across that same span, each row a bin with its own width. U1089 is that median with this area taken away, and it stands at -170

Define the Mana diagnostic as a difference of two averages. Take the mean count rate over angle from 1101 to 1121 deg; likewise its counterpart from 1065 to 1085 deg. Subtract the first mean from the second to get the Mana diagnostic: -0.45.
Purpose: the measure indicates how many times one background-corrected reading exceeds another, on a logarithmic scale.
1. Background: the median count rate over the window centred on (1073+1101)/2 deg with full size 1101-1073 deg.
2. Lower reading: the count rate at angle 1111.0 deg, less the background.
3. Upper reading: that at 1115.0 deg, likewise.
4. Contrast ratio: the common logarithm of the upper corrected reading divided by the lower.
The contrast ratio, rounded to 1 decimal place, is -1.2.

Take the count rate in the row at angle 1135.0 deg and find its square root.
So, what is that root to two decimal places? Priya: 3.15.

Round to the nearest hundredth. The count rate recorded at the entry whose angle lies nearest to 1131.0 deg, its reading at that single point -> 11.16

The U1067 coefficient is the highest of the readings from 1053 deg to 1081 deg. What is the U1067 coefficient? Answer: 10.95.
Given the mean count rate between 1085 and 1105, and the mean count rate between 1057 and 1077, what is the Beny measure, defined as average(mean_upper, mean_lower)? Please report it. 11.1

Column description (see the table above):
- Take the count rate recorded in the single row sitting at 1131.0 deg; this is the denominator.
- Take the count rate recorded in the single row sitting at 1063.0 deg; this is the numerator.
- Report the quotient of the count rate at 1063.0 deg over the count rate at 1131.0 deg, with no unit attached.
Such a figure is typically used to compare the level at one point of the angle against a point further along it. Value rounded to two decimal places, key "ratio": 0.93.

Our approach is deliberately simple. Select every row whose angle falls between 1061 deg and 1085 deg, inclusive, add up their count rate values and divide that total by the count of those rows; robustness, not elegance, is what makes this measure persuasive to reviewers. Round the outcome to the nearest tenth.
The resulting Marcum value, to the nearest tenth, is 10.8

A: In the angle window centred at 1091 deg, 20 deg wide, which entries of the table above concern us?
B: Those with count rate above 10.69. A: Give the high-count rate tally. 5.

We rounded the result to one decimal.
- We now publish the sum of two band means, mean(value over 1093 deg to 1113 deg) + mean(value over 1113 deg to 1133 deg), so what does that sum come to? 22.6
